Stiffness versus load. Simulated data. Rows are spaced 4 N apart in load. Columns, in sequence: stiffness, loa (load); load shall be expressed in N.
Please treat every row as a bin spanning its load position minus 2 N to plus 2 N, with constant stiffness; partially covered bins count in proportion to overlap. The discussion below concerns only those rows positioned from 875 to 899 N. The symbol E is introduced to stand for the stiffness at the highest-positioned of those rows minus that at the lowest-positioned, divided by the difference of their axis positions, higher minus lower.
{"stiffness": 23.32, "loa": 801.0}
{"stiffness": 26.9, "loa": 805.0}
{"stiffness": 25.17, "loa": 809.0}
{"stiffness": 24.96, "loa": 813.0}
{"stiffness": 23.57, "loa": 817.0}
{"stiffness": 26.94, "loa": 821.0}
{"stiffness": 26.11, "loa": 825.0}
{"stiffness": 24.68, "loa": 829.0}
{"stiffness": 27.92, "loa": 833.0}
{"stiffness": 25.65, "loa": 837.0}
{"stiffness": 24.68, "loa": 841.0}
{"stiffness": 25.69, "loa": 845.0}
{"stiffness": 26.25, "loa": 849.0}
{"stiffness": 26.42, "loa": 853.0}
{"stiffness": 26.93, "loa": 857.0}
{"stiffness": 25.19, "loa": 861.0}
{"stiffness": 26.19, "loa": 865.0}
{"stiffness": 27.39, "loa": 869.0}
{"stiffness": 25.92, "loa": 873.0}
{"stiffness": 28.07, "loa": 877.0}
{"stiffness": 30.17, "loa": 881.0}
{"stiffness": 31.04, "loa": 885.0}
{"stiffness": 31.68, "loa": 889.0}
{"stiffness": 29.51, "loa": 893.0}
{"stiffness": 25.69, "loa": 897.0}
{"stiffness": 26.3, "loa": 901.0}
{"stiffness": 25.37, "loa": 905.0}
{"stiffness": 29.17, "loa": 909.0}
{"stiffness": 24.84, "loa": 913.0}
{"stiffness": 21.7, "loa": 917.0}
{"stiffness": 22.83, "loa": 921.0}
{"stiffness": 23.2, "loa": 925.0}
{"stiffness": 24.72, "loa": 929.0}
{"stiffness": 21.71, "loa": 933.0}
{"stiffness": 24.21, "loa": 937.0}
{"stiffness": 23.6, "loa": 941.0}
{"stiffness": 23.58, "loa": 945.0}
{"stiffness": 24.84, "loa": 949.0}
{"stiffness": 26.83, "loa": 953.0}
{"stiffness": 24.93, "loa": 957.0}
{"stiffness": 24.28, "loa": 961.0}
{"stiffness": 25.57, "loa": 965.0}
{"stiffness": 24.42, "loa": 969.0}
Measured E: -0.12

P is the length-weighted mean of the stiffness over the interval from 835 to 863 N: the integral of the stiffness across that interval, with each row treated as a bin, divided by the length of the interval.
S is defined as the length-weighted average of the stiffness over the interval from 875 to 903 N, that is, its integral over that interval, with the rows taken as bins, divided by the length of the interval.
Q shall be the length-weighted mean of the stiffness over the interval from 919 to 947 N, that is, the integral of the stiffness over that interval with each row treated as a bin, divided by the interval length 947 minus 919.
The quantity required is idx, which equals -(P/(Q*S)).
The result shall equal -0.038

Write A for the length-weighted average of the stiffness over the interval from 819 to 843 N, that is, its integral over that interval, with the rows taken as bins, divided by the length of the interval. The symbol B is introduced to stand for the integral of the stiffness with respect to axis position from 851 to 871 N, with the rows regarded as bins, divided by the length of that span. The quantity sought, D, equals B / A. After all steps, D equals 1.02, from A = 26.0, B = 26.42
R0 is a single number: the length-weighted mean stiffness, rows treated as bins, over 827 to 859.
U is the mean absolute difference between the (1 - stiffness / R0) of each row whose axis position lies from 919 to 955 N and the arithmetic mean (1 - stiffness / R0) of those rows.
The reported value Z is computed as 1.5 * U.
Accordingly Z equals 0.062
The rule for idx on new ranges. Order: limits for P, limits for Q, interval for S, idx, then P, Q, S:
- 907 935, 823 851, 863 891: -0.032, 24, 25.85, 29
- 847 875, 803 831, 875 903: -0.036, 26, 25.48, 29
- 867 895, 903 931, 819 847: -0.046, 29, 24.55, 26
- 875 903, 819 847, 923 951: -0.047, 29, 25.95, 24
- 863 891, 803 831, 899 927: -0.045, 29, 25.48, 25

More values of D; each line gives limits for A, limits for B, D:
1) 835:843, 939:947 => 0.94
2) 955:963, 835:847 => 1.03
